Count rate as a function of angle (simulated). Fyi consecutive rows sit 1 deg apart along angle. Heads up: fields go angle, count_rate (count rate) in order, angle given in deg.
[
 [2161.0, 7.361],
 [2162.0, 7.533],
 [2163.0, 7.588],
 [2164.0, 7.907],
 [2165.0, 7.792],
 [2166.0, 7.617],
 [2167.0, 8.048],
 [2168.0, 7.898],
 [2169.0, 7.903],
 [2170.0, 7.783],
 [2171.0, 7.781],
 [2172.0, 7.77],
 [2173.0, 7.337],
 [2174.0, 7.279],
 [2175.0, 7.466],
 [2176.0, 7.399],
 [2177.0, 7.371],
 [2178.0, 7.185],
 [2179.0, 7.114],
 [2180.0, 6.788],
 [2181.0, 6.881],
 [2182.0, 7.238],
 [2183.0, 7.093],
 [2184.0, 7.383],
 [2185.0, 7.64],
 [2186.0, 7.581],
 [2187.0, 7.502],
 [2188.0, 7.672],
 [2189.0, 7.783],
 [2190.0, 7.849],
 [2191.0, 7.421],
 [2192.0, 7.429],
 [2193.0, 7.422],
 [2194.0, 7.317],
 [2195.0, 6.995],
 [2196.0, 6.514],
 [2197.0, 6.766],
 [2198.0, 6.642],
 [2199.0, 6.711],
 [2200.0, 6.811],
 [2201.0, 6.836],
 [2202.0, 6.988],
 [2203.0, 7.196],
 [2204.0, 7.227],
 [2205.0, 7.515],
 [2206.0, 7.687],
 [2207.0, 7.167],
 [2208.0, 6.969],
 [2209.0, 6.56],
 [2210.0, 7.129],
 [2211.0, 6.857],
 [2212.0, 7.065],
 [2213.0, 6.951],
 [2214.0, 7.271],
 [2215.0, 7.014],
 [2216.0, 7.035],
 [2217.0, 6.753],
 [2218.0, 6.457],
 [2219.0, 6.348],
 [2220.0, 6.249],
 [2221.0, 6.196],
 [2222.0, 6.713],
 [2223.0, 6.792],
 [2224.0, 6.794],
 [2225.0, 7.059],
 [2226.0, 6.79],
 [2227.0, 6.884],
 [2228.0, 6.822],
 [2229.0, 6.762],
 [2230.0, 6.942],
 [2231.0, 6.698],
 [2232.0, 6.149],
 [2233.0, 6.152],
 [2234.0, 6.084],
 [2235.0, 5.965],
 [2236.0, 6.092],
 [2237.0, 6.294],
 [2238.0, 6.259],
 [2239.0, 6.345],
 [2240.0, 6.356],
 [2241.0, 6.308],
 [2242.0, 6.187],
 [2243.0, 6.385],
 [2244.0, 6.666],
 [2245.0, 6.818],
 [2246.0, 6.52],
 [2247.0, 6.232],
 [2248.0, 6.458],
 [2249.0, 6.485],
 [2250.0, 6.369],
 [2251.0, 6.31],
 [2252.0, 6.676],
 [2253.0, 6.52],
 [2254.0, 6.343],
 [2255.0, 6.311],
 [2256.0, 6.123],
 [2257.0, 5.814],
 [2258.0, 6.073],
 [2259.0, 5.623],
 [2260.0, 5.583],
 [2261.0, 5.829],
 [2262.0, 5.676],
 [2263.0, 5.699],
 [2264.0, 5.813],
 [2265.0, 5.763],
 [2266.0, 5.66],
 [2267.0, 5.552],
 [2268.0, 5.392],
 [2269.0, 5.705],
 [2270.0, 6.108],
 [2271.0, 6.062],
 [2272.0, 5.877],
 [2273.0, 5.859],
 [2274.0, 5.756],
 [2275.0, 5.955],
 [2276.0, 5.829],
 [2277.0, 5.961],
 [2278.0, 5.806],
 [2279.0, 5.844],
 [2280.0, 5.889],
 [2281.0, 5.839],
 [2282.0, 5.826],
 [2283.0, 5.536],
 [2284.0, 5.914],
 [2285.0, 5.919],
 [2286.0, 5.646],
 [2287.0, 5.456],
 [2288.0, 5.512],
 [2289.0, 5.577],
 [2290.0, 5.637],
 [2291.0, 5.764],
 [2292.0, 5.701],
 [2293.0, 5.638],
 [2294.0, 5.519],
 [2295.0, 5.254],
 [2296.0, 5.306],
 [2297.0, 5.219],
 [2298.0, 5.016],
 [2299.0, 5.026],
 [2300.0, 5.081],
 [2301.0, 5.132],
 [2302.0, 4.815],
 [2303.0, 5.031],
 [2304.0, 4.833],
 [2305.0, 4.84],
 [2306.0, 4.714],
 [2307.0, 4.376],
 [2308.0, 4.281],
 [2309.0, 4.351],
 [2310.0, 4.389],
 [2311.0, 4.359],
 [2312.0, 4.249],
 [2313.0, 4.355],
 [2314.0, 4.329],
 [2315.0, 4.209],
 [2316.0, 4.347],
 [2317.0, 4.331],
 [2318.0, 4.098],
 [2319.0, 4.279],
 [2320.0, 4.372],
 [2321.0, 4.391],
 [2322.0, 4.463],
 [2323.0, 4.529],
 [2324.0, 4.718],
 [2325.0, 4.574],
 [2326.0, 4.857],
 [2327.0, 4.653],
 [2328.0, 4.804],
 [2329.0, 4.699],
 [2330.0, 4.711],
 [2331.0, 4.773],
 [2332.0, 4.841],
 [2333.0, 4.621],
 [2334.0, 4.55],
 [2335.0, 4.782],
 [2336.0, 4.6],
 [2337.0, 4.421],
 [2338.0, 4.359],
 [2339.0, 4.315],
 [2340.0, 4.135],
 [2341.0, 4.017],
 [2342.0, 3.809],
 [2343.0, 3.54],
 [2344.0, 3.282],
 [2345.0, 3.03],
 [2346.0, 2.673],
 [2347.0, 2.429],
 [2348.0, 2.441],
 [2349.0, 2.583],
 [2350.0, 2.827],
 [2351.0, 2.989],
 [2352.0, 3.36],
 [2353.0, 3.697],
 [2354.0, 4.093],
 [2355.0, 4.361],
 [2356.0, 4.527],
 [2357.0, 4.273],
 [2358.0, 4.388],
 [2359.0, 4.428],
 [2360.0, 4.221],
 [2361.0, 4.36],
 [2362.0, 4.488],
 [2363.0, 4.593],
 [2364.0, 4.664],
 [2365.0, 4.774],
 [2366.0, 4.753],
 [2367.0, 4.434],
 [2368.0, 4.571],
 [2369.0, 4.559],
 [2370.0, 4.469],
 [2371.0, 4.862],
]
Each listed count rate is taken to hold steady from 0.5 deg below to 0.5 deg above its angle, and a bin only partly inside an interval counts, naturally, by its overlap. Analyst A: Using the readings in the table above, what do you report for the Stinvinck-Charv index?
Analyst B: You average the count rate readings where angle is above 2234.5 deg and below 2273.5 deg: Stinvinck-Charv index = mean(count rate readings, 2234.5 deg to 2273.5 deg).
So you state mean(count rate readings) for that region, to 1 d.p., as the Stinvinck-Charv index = 6.1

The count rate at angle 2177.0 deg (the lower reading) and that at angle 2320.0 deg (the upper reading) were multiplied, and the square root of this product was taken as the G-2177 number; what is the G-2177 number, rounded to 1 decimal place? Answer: 5.7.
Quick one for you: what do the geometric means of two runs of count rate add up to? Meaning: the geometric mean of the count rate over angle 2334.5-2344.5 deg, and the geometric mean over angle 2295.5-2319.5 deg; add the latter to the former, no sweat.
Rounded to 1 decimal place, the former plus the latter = 8.7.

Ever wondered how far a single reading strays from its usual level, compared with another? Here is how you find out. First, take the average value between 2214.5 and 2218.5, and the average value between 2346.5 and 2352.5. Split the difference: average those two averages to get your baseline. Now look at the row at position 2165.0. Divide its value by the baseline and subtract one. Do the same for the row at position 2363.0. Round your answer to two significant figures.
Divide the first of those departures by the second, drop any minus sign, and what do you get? 15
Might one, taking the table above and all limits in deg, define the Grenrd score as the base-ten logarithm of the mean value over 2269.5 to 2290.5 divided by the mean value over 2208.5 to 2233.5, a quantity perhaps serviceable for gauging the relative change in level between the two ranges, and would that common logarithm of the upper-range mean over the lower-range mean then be -0.07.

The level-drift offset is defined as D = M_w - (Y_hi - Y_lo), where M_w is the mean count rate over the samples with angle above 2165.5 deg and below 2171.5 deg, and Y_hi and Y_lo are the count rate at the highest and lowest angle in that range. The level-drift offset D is 7.7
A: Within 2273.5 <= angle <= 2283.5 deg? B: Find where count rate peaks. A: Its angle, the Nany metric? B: 2277.0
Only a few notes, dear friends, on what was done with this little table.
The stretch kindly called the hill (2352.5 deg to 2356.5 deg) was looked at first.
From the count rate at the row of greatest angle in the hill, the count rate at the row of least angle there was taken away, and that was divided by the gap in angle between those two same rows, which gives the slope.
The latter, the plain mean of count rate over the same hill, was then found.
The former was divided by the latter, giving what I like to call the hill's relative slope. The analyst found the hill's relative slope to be 0.066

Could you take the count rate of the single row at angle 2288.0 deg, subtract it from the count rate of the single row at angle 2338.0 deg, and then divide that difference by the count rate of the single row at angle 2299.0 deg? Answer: -0.229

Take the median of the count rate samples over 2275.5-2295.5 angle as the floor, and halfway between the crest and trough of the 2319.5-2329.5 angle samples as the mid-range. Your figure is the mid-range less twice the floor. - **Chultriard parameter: -6.9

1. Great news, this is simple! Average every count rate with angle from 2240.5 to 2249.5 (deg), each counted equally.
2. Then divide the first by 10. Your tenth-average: 0.65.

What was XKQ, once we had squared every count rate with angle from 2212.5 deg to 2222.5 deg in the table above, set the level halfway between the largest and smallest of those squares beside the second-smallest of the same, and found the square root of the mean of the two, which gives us 6.5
